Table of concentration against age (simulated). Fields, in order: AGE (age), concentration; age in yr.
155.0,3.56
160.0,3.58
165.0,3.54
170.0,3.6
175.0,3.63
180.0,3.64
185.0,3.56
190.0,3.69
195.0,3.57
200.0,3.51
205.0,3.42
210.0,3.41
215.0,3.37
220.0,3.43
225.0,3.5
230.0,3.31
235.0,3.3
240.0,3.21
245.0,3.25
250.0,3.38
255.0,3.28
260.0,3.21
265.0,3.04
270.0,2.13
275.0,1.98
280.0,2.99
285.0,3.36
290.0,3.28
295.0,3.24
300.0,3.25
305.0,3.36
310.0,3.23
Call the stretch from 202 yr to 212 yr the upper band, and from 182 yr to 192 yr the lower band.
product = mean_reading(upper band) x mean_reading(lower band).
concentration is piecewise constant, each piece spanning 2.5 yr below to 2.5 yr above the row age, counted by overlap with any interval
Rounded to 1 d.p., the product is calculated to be 12.4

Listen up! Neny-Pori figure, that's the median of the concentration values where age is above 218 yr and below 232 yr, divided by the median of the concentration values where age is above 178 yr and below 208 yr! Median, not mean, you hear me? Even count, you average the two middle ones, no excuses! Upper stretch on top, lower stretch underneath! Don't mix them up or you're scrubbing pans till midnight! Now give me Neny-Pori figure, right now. 0.962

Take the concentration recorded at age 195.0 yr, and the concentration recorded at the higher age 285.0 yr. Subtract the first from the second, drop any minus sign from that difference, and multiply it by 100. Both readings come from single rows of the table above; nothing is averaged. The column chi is 21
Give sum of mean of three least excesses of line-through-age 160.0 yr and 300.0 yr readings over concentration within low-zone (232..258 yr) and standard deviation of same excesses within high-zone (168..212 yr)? 0.13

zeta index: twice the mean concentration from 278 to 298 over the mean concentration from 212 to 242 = 1.92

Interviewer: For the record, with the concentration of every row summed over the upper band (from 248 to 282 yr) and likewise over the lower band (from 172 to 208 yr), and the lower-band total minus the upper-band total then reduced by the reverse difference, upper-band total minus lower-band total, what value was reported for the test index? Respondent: 10.0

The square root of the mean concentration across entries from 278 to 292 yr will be 1.79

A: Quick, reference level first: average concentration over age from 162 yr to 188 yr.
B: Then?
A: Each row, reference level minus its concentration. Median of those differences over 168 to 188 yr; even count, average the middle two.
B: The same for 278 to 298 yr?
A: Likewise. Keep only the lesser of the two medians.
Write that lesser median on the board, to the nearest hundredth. -0.02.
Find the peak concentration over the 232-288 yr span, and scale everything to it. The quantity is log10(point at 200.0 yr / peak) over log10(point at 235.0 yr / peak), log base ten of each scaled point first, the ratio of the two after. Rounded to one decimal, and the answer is -1.6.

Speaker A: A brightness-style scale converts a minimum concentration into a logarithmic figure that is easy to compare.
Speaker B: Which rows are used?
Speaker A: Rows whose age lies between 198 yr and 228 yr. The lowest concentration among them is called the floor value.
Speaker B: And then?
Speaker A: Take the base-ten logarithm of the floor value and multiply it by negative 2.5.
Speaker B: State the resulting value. -1.32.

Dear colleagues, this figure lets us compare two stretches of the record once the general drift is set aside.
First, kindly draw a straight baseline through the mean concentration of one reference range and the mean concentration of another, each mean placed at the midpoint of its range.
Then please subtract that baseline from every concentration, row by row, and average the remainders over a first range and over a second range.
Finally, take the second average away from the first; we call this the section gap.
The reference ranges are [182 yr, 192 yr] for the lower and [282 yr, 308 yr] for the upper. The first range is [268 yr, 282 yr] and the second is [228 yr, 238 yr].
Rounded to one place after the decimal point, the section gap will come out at -0.8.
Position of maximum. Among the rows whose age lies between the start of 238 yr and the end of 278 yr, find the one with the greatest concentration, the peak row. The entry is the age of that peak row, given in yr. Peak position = 250.0 yr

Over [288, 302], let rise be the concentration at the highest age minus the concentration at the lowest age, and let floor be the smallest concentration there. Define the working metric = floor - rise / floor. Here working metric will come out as 3.25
